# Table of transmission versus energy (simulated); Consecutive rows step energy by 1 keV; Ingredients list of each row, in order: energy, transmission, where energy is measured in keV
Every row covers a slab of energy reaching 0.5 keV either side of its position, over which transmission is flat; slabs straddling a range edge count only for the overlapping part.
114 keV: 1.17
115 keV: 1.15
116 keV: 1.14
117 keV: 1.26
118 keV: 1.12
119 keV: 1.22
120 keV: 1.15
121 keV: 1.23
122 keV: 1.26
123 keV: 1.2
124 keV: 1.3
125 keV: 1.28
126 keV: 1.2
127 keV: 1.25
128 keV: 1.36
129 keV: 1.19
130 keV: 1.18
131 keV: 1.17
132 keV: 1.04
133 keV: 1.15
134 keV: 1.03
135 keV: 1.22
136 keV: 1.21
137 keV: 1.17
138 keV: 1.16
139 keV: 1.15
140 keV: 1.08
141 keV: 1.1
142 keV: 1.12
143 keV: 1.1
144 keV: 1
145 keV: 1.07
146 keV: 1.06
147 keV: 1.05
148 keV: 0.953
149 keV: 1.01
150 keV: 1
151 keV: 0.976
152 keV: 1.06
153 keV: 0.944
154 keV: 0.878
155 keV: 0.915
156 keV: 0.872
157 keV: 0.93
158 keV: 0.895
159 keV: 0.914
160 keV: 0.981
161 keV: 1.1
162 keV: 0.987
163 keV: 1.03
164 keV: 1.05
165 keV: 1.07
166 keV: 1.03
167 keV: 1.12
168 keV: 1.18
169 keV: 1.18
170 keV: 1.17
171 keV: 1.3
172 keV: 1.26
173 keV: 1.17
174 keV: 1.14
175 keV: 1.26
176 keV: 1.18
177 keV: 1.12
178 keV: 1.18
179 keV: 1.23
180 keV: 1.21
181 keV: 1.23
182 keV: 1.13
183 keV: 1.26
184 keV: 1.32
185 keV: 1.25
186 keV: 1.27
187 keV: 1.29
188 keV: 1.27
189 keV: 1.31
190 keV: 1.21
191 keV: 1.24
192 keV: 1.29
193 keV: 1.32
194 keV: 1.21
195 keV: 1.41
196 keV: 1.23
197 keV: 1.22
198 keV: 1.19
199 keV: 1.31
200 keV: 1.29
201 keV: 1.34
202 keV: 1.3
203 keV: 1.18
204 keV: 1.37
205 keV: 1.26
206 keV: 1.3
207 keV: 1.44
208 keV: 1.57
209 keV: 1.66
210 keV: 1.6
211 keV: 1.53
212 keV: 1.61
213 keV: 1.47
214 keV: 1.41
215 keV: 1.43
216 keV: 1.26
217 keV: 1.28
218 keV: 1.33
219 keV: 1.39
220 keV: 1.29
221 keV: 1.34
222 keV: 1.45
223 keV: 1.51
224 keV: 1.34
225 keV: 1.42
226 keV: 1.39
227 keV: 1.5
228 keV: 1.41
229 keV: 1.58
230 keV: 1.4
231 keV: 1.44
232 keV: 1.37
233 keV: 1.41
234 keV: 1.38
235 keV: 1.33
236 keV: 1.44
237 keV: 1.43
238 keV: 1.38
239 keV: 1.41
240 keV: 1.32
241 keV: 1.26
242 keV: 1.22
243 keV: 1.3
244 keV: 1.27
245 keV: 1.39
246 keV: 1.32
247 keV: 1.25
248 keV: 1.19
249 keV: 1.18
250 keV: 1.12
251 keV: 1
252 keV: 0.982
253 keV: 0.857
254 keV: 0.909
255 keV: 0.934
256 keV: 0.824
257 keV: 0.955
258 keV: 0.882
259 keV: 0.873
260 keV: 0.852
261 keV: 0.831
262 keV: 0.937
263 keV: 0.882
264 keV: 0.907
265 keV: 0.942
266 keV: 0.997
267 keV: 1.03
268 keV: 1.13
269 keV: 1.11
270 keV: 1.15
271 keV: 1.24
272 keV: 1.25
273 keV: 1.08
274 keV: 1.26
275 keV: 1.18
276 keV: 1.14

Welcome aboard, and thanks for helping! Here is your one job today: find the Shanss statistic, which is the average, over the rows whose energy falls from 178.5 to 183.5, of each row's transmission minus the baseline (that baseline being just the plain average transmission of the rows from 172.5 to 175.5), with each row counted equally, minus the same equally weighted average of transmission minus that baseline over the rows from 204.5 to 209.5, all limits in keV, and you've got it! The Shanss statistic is -0.2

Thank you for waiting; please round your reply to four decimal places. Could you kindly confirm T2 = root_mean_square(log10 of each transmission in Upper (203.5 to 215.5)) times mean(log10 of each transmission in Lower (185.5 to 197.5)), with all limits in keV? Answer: 0.0177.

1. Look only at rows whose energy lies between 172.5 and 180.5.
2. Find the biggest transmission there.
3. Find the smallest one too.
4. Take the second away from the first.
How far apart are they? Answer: 0.14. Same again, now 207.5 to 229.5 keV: 0.40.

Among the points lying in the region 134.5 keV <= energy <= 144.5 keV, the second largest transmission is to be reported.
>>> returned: 1.21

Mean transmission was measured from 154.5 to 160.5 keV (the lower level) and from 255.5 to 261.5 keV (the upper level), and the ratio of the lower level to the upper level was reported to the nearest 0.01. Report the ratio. 1.06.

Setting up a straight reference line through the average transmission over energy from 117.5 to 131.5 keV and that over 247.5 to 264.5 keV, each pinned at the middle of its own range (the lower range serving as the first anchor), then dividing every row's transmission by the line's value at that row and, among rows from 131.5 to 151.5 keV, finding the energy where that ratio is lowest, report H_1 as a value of 148 keV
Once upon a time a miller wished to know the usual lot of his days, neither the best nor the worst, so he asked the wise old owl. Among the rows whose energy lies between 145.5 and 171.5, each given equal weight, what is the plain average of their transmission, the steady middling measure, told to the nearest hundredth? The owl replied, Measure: 1.03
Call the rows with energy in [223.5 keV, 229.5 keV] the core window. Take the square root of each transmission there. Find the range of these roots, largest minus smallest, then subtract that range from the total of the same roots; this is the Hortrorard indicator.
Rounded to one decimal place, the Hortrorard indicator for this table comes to 7.1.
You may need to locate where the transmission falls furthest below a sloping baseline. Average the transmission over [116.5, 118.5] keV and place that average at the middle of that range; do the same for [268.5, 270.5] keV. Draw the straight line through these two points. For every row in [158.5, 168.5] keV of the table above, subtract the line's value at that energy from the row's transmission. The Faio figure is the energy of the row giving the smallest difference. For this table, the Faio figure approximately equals 159 keV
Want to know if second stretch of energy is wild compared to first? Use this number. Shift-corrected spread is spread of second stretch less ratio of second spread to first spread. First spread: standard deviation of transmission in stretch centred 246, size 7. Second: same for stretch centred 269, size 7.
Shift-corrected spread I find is -1.2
